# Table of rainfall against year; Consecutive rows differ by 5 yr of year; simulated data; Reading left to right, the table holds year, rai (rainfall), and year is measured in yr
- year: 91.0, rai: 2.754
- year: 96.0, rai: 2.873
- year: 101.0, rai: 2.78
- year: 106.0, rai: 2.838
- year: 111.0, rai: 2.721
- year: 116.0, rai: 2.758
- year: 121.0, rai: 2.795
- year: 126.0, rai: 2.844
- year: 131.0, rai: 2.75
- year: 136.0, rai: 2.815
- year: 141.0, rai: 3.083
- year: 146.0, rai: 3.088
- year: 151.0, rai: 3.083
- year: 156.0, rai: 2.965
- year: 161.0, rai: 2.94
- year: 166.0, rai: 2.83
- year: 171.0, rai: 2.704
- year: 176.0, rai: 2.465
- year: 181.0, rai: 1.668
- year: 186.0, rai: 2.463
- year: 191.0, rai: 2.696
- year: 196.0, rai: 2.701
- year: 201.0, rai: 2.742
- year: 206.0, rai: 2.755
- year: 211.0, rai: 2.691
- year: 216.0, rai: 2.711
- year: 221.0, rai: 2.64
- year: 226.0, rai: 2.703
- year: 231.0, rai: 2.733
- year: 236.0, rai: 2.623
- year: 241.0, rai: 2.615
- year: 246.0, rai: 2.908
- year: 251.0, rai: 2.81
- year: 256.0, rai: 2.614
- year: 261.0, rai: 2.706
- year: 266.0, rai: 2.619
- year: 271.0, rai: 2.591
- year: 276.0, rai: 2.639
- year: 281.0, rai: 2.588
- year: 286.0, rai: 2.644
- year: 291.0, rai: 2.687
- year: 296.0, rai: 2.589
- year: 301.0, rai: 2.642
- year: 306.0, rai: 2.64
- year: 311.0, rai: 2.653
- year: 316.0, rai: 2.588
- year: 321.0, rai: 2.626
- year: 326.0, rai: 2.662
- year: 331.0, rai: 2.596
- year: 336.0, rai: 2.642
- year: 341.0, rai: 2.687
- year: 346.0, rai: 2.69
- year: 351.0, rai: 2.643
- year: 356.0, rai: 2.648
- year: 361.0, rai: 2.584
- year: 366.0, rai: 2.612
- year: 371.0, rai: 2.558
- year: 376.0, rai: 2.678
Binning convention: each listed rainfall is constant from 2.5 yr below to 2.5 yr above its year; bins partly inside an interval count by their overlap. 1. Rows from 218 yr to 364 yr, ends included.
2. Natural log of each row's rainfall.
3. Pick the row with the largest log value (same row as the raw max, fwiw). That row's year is 246.0 yr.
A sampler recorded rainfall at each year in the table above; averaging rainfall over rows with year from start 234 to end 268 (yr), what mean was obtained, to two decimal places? 2.70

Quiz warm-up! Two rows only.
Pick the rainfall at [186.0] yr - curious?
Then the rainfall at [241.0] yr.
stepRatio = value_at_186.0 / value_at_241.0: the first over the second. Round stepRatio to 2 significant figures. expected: 0.94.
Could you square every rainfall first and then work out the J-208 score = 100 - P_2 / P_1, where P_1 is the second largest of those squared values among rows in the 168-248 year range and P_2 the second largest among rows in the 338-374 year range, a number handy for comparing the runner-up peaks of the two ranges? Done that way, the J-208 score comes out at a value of 99.0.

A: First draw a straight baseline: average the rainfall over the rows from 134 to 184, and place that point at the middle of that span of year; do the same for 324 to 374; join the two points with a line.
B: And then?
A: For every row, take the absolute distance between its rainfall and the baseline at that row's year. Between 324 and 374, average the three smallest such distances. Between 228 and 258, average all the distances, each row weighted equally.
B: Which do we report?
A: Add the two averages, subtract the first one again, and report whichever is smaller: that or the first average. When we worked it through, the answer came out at 0.0072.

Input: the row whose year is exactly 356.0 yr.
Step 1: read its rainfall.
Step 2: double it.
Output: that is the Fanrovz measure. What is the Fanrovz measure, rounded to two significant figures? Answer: 5.3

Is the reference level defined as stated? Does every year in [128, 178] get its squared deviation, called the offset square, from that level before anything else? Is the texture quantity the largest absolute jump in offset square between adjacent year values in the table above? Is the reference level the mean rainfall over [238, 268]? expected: 0.13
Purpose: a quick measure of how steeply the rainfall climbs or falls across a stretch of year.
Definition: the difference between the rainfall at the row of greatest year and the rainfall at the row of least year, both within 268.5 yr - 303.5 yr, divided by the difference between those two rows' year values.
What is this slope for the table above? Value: 0.0017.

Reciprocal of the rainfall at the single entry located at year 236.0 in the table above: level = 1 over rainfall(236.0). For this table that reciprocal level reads 0.381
